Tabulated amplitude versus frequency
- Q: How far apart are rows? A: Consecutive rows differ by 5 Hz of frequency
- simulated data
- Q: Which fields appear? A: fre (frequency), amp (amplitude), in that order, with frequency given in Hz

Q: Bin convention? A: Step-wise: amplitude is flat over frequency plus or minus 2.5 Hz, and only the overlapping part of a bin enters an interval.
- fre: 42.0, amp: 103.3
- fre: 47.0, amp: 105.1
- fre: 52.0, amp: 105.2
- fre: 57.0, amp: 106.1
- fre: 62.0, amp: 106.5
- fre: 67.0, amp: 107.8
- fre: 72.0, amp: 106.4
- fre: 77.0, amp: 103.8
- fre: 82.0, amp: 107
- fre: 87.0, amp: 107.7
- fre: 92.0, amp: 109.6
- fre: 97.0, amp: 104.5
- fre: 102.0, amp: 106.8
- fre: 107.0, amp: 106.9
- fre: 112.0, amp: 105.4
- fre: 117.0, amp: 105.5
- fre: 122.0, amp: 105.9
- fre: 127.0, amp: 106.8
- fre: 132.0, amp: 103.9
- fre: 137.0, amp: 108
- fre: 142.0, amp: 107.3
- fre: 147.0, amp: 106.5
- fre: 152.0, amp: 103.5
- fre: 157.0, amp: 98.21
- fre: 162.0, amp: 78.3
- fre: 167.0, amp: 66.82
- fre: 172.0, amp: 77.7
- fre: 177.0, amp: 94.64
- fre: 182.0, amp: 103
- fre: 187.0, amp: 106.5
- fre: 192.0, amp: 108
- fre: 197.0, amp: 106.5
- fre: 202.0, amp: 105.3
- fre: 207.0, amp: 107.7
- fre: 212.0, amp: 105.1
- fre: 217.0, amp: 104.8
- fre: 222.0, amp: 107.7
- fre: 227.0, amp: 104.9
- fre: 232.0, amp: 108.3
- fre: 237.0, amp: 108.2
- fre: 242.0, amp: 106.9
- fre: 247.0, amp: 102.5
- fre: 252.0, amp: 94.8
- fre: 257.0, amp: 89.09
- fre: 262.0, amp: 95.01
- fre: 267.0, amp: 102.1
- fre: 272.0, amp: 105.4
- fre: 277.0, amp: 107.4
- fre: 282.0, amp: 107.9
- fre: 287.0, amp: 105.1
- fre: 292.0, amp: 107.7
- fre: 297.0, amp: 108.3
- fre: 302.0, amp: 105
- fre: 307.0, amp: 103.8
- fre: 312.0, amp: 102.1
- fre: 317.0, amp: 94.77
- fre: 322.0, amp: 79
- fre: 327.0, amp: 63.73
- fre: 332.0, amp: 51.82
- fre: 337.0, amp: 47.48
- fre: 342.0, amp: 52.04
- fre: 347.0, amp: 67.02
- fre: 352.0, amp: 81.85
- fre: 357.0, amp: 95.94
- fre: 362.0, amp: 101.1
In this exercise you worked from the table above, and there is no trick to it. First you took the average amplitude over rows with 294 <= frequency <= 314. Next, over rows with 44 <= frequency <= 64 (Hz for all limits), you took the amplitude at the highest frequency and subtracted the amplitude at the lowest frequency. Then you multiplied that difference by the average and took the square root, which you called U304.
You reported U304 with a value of 12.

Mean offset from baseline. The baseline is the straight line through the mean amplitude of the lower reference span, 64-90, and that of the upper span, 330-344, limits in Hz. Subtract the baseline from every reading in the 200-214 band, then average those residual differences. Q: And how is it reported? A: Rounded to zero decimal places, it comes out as 28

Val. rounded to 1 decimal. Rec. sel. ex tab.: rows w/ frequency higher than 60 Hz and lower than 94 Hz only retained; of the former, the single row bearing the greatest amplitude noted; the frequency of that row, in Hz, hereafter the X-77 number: 92.0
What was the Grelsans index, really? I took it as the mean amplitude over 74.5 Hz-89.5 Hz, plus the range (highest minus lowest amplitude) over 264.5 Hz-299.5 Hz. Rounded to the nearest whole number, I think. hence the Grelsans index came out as 112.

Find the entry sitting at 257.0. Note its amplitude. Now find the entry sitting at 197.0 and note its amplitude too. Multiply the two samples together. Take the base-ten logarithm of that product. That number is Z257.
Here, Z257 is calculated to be 3.98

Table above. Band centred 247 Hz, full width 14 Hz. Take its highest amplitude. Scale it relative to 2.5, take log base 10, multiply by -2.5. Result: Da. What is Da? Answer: -4.08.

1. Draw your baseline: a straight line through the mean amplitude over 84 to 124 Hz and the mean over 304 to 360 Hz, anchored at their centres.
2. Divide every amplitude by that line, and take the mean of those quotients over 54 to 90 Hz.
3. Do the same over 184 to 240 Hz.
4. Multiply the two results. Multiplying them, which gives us 1.11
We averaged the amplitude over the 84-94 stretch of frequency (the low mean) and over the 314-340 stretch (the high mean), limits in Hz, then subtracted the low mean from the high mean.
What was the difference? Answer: -41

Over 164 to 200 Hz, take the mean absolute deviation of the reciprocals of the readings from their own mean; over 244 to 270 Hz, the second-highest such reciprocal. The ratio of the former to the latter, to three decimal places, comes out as 0.165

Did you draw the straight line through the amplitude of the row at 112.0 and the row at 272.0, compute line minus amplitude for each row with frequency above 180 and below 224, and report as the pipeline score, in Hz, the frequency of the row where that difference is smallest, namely 192.0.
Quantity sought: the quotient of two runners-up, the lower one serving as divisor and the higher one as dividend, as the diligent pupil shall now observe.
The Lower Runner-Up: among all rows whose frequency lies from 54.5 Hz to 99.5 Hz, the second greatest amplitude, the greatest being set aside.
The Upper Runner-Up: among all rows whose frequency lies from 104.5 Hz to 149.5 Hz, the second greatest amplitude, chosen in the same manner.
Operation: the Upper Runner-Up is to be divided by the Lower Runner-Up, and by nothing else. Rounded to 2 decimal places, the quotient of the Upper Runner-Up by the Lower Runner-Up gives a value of 1.00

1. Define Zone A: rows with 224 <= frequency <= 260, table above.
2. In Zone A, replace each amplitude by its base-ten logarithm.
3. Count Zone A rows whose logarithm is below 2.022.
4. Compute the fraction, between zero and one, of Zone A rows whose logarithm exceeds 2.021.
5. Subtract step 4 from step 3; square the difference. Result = 13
